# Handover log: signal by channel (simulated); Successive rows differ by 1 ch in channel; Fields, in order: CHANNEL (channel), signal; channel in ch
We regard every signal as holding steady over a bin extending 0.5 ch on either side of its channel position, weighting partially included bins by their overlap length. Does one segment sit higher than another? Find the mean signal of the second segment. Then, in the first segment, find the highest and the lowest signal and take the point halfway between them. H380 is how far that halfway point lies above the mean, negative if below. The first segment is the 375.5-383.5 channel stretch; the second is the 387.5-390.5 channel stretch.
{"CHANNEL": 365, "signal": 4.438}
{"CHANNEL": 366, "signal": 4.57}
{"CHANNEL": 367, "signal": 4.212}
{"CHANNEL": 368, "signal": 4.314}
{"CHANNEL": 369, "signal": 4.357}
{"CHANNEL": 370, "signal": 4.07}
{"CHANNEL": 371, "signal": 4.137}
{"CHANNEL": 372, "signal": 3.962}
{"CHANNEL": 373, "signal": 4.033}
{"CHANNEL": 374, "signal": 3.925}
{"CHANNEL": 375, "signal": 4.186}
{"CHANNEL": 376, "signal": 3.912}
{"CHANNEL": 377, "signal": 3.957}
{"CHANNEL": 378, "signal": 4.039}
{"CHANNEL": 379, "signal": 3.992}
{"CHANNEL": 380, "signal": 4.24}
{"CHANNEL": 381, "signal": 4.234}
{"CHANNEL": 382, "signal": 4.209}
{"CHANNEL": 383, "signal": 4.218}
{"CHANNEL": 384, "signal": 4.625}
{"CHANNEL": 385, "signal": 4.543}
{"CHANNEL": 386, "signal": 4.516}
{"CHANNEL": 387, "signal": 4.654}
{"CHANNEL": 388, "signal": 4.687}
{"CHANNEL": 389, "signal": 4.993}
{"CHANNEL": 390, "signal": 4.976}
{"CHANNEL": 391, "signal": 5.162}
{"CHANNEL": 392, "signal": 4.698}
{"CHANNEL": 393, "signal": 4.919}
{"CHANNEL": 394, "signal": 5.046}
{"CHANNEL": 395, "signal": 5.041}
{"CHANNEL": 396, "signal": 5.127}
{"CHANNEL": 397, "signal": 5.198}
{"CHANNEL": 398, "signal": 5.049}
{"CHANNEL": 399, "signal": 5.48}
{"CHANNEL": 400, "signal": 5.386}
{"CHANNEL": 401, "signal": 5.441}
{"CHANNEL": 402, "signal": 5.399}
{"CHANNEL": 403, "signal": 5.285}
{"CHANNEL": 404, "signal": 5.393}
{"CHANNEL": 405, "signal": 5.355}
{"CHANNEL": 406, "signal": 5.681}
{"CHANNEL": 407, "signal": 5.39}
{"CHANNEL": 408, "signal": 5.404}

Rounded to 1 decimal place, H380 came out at -0.8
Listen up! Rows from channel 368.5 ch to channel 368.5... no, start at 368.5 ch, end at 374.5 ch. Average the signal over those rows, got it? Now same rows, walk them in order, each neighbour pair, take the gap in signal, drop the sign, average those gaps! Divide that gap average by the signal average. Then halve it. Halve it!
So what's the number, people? 0.017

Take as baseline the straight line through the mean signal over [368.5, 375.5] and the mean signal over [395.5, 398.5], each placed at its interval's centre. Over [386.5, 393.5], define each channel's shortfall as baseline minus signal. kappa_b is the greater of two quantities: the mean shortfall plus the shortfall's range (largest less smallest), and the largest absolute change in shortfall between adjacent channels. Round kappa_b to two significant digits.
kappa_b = 0.51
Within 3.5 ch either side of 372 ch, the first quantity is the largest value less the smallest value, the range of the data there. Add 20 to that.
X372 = 20.4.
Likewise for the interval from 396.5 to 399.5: 20.4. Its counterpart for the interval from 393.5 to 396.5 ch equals 20.1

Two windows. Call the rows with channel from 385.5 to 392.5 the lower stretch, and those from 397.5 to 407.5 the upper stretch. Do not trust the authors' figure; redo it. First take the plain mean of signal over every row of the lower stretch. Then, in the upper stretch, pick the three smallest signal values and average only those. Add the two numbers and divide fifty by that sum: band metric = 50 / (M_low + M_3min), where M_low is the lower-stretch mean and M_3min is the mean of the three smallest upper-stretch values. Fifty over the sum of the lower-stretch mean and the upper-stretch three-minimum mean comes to 4.98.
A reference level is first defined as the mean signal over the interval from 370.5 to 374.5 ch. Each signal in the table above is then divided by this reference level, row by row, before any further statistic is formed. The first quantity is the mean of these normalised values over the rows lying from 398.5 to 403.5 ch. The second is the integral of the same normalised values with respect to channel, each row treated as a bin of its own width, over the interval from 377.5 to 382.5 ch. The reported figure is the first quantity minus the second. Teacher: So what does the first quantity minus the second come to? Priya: -3.82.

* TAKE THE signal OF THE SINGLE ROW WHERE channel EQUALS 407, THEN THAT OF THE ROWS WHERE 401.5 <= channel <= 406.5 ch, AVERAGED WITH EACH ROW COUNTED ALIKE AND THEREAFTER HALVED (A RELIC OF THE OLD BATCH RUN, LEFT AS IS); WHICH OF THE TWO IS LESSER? 2.71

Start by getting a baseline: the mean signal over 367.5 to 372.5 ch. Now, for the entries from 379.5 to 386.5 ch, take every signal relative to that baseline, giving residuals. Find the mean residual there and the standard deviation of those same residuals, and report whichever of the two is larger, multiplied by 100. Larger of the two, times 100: 20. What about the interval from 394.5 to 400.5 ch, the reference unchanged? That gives 105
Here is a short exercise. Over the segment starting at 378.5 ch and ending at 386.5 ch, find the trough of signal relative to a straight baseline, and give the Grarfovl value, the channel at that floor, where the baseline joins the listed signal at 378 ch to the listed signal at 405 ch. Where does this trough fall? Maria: 379 ch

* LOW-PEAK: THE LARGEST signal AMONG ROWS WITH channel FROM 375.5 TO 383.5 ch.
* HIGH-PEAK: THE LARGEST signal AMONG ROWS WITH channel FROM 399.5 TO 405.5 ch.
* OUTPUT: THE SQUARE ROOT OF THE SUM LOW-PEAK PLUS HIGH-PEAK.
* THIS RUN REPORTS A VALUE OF 3.11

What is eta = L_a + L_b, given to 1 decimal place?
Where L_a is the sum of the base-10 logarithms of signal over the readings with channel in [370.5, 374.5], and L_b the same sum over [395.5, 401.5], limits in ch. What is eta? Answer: 6.7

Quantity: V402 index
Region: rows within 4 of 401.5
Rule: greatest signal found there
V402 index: 5.48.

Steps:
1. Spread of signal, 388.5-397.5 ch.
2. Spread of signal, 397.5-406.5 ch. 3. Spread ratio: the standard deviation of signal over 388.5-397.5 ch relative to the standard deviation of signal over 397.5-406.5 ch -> 0.90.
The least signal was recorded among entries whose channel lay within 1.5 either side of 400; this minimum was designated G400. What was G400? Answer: 5.386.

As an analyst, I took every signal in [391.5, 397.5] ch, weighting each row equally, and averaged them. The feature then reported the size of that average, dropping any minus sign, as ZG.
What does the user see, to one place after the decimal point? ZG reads 5.0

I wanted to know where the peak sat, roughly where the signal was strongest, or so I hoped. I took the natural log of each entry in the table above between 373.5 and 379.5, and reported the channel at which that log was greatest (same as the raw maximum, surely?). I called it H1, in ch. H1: 375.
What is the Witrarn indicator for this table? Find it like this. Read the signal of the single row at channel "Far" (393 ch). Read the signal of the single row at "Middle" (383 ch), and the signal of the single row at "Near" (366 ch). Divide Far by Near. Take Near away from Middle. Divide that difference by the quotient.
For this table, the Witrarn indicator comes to -0.33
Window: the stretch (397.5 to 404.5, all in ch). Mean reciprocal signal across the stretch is 0.187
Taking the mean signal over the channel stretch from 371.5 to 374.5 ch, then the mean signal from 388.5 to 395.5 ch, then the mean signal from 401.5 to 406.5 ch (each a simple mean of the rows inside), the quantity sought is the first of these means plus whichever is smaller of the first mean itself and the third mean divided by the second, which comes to 5.06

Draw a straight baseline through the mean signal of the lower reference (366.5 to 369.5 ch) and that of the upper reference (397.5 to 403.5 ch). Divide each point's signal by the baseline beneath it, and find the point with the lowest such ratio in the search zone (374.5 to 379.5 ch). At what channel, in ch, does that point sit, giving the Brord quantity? 379 ch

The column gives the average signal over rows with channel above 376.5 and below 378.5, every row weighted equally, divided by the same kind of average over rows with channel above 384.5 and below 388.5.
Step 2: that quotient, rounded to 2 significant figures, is 0.87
